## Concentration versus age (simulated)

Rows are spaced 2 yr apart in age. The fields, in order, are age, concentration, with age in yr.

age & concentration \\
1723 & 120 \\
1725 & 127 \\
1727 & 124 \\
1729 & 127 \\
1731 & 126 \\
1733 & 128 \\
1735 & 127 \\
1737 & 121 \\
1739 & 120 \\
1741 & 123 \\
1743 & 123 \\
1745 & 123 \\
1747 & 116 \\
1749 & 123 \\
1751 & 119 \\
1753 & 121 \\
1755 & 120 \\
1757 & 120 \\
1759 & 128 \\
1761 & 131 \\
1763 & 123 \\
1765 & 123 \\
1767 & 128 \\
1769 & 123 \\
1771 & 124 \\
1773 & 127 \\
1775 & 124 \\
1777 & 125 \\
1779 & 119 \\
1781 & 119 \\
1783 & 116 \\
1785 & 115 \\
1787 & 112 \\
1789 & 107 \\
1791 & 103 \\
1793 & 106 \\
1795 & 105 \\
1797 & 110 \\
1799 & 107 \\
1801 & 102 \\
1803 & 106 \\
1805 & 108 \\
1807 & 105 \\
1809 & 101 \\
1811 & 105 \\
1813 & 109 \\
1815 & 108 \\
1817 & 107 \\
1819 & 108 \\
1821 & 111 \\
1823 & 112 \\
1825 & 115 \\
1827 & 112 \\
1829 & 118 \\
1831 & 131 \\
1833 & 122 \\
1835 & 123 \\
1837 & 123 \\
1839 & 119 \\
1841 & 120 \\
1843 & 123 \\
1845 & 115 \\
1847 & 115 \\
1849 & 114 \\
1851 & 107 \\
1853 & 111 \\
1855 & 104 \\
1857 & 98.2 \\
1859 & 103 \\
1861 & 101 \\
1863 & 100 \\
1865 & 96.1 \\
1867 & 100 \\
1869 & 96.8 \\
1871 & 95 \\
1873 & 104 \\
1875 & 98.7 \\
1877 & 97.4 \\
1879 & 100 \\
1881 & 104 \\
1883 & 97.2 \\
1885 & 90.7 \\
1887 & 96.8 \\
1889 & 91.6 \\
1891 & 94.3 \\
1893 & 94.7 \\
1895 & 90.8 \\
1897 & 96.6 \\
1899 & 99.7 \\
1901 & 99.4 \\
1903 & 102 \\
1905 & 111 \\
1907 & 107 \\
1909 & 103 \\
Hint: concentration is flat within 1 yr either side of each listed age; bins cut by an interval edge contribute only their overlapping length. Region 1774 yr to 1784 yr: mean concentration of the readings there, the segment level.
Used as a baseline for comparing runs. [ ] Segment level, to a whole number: 121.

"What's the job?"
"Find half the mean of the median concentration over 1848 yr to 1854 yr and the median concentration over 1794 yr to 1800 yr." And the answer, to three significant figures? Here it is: 54.5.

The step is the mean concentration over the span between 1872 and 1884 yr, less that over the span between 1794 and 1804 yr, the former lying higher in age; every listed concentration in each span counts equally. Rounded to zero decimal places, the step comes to -6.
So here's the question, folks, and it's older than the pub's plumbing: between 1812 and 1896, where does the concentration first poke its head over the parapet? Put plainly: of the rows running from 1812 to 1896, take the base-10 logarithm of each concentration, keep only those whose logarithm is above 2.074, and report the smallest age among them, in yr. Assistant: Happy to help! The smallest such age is 1831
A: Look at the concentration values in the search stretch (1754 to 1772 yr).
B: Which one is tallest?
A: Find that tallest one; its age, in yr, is 1761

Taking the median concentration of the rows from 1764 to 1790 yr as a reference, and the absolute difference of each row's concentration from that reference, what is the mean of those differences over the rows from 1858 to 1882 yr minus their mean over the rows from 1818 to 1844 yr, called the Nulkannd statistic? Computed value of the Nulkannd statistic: 17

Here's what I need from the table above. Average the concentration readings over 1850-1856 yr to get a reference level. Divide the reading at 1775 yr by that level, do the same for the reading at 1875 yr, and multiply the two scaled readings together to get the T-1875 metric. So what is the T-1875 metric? 1.06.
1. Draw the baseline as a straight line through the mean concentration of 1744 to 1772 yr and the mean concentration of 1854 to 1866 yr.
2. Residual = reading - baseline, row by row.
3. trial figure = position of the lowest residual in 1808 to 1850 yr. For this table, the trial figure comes 1809 yr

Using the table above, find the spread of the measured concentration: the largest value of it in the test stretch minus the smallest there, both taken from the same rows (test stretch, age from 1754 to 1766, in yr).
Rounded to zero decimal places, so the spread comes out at 11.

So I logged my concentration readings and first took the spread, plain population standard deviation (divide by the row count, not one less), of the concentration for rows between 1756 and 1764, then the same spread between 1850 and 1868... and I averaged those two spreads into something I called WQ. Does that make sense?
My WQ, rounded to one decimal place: 4.3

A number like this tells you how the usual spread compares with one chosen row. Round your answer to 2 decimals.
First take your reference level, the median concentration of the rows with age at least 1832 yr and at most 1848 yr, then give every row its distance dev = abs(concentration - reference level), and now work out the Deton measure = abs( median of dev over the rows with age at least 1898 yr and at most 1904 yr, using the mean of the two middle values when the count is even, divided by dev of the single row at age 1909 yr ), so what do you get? 1.18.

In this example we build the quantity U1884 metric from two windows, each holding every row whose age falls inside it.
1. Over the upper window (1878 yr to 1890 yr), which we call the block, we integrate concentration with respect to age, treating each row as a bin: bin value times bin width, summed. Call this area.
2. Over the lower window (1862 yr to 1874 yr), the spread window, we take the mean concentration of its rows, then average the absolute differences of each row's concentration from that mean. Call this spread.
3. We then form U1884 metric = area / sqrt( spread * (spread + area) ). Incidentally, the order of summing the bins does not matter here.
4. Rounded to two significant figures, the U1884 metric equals 21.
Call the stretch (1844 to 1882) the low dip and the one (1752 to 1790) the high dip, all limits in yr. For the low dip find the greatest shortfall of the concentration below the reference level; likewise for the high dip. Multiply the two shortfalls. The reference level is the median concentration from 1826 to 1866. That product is 146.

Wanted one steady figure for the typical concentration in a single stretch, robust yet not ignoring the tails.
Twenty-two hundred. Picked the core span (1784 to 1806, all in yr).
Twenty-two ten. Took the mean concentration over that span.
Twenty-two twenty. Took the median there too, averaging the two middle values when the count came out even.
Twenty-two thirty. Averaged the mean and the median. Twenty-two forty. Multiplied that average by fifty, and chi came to 5359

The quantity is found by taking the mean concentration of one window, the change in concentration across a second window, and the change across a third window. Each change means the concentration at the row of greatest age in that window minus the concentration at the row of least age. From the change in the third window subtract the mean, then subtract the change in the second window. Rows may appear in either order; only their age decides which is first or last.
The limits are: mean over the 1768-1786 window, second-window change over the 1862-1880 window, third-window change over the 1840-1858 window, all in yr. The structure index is -143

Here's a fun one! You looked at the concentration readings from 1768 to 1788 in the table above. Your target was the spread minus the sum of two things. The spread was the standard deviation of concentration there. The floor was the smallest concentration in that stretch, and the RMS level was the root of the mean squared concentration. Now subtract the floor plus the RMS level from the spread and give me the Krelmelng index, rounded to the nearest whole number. -228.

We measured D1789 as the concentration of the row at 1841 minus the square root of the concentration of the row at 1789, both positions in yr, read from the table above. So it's 110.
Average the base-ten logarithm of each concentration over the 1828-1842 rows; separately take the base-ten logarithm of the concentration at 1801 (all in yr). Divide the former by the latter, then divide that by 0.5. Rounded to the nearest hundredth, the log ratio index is 2.08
